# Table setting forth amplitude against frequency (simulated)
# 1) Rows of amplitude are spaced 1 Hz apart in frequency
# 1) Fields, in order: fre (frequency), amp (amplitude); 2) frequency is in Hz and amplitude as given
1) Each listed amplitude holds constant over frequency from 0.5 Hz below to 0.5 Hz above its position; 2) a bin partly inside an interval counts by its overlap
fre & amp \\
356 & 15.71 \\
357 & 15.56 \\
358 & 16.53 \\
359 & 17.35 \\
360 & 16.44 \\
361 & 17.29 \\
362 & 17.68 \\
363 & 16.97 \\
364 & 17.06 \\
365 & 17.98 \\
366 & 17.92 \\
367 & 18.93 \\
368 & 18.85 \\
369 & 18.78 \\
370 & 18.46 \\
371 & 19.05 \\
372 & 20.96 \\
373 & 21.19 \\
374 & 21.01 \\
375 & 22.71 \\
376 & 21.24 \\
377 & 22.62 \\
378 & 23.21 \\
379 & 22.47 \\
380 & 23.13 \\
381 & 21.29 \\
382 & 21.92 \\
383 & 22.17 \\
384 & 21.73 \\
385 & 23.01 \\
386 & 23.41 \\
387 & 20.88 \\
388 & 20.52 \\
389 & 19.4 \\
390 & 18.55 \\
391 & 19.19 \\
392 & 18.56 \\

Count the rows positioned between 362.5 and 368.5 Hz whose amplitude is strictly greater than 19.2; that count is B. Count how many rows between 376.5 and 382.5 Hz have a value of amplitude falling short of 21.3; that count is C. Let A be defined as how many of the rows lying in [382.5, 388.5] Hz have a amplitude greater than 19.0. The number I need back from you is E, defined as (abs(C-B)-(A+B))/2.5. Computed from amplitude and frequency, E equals -2.0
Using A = 6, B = 0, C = 1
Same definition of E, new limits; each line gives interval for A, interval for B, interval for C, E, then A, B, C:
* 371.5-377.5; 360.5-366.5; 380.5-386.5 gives -2.0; 6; 0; 1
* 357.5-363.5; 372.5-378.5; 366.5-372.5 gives -2.4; 0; 6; 6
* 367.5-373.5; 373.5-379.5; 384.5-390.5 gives -2.8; 3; 6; 4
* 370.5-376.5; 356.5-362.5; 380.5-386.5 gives -2.0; 6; 0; 1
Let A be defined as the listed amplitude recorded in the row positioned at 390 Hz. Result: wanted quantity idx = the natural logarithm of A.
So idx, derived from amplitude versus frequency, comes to 2.92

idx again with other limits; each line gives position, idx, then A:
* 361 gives 2.85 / 17.29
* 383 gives 3.10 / 22.17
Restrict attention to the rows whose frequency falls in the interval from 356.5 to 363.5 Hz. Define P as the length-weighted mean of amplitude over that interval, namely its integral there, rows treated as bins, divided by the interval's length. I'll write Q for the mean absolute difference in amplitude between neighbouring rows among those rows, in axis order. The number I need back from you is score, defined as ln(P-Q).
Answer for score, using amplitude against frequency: 2.78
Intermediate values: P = 17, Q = 0.8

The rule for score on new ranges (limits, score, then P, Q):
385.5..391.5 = 2.96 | 20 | 1.1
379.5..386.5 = 3.07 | 22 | 0.8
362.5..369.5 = 2.87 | 18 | 0.4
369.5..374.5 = 2.97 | 20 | 0.7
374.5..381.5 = 3.06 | 22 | 1.1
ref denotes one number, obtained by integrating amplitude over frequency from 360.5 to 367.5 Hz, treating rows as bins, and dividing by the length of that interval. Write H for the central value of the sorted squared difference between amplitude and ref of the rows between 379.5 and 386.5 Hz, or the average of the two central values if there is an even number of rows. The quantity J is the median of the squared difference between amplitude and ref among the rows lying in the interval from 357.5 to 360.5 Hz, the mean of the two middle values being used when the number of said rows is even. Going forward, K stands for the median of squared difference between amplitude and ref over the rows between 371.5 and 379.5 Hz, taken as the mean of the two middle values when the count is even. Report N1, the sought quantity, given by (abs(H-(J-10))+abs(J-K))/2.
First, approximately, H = 20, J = 1.3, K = 18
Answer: 23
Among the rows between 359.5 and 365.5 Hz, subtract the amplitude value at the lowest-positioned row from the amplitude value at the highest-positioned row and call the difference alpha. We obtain 1.5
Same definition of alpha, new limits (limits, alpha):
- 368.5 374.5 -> 2.2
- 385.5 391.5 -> -4.2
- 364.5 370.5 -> 0.5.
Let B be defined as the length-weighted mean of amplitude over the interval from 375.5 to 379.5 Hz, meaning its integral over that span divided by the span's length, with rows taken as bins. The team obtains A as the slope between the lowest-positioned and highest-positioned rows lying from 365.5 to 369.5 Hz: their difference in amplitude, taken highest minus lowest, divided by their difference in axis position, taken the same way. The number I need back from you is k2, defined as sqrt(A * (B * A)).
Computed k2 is 1.4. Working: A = 0.29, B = 22.4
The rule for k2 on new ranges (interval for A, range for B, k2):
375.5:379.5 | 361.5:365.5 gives 1.7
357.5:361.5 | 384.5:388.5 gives 1.2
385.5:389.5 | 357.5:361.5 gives 5.5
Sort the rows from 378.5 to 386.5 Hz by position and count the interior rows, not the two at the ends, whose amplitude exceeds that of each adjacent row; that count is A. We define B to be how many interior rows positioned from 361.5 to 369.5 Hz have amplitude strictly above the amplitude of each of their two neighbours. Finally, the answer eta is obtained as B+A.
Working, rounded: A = 2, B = 2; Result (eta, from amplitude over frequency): 4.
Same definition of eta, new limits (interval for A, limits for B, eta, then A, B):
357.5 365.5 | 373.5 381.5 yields 5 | 2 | 3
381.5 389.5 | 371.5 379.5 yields 5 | 2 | 3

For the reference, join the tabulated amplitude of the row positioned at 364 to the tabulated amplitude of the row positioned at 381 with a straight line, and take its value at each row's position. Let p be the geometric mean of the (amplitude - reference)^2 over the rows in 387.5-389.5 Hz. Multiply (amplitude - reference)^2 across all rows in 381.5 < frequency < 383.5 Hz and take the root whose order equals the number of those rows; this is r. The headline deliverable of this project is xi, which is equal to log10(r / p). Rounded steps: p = 9.7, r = 0.15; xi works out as -1.83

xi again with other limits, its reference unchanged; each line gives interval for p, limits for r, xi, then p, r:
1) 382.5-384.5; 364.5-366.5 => 0.32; 0.1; 0.24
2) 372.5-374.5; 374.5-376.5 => 0.10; 2.8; 3.48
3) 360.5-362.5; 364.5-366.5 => -0.65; 1.1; 0.24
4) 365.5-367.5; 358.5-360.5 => 0.15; 0.4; 0.58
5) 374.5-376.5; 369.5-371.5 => -2.18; 3.5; 0.02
